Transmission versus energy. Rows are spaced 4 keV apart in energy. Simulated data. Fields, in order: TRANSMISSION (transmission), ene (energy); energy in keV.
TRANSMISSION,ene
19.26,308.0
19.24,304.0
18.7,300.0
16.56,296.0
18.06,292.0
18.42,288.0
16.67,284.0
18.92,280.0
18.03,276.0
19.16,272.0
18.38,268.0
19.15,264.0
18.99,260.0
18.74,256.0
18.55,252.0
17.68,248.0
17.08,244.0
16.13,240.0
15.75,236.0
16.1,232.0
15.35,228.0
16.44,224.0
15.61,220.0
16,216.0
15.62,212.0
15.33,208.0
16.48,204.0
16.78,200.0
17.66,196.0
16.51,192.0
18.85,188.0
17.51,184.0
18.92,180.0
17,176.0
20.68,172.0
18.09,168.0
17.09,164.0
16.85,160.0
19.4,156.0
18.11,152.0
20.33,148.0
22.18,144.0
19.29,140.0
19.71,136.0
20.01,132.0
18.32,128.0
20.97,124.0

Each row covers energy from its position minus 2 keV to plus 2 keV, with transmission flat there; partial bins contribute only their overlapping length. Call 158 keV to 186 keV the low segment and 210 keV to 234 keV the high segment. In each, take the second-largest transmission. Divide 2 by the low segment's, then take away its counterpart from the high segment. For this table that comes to -16.0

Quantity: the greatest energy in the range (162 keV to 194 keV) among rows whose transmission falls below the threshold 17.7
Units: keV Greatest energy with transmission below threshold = 192.0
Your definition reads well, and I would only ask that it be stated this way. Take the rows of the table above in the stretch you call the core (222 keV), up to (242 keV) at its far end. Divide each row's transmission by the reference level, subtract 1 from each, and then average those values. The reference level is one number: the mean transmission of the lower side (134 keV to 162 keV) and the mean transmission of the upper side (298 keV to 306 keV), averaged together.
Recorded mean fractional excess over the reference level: -0.17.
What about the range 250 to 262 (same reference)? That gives -0.02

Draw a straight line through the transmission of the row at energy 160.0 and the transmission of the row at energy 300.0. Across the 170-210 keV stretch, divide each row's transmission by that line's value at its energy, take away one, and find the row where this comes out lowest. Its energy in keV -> 208.0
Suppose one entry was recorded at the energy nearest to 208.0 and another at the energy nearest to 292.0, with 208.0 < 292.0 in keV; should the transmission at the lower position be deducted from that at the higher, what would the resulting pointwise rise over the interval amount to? 3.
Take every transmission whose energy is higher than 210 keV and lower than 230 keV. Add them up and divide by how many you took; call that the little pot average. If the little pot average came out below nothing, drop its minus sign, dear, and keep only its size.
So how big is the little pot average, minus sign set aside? 15.8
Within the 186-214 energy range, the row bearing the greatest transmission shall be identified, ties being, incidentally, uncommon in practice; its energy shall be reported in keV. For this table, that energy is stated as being 188.0 keV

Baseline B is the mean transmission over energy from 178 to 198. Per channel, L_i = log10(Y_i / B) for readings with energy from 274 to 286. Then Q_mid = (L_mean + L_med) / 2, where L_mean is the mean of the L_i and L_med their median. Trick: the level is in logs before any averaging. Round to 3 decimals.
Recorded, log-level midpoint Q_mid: 0.001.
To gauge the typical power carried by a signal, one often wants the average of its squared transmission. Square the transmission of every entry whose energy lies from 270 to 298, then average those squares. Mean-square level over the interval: 324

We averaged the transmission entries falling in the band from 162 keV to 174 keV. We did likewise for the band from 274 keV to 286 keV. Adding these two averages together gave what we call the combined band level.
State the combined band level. 36.49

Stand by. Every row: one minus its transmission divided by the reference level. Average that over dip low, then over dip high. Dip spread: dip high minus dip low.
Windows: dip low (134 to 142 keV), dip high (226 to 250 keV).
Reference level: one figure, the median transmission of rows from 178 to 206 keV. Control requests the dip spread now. 0.18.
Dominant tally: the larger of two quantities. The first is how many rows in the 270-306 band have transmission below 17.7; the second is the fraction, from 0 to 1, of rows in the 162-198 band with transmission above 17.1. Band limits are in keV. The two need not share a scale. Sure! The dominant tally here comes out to 2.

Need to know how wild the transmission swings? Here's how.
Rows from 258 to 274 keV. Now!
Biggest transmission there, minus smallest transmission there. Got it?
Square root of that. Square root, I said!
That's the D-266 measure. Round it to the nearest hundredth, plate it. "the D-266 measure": 0.88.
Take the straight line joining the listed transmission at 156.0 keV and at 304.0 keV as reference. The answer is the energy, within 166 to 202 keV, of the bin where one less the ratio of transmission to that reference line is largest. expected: 192.0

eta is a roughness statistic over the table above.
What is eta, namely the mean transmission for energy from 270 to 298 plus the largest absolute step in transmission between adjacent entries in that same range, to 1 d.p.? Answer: 20.2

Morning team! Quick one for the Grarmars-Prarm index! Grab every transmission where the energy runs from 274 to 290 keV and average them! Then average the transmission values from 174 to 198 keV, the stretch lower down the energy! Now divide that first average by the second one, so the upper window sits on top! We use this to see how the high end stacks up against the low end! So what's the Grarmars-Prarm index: 1.02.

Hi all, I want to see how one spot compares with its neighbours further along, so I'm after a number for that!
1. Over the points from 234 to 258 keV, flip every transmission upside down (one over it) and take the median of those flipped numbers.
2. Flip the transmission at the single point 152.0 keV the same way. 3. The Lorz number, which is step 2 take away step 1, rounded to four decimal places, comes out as -0.0023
